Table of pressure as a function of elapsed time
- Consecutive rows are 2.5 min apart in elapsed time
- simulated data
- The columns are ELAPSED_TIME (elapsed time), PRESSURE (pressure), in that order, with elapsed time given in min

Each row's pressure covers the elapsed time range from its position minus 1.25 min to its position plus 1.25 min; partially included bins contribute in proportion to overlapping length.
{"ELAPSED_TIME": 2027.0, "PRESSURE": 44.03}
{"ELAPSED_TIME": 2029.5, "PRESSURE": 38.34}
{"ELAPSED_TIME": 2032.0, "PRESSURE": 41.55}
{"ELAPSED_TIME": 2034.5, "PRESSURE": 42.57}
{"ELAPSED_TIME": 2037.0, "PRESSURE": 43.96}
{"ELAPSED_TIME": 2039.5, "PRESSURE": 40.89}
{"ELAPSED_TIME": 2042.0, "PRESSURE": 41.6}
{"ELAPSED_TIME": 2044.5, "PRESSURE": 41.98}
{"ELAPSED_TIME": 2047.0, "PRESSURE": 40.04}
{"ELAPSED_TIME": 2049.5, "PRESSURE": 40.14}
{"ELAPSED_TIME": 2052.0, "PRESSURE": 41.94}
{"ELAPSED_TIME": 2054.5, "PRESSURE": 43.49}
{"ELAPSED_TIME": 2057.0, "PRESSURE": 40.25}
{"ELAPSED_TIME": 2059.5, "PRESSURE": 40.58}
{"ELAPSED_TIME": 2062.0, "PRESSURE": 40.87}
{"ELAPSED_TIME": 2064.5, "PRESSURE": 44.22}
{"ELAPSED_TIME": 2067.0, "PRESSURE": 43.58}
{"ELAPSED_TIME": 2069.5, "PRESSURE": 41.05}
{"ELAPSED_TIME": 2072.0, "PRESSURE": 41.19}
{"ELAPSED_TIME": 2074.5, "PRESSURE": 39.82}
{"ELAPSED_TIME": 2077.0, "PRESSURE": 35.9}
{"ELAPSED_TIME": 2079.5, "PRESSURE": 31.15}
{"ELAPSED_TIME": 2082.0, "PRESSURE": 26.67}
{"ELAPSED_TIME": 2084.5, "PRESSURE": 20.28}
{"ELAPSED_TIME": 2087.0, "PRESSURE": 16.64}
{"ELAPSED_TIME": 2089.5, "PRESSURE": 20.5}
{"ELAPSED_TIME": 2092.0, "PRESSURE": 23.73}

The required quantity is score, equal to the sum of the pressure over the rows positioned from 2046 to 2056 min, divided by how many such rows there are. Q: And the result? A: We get 41.4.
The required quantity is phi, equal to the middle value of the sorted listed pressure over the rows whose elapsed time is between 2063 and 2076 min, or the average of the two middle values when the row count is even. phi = 41.2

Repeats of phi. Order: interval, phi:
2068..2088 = 33.5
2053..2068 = 42.2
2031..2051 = 41.6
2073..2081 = 35.9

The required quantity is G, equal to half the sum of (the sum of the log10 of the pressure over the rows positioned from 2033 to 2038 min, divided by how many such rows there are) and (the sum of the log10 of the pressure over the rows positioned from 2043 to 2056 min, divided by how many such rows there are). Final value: 1.627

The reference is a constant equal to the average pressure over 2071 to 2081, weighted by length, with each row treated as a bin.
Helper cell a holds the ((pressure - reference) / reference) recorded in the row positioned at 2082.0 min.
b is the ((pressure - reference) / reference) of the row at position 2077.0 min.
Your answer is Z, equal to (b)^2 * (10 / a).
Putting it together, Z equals 0.0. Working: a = -0.3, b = -0.02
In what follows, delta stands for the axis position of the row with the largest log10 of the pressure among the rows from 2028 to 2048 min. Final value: 2037.0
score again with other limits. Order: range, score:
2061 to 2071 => 42.4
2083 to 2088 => 18.5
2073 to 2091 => 27.3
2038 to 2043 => 41.2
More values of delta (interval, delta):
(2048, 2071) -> 2064.5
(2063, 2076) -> 2064.5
